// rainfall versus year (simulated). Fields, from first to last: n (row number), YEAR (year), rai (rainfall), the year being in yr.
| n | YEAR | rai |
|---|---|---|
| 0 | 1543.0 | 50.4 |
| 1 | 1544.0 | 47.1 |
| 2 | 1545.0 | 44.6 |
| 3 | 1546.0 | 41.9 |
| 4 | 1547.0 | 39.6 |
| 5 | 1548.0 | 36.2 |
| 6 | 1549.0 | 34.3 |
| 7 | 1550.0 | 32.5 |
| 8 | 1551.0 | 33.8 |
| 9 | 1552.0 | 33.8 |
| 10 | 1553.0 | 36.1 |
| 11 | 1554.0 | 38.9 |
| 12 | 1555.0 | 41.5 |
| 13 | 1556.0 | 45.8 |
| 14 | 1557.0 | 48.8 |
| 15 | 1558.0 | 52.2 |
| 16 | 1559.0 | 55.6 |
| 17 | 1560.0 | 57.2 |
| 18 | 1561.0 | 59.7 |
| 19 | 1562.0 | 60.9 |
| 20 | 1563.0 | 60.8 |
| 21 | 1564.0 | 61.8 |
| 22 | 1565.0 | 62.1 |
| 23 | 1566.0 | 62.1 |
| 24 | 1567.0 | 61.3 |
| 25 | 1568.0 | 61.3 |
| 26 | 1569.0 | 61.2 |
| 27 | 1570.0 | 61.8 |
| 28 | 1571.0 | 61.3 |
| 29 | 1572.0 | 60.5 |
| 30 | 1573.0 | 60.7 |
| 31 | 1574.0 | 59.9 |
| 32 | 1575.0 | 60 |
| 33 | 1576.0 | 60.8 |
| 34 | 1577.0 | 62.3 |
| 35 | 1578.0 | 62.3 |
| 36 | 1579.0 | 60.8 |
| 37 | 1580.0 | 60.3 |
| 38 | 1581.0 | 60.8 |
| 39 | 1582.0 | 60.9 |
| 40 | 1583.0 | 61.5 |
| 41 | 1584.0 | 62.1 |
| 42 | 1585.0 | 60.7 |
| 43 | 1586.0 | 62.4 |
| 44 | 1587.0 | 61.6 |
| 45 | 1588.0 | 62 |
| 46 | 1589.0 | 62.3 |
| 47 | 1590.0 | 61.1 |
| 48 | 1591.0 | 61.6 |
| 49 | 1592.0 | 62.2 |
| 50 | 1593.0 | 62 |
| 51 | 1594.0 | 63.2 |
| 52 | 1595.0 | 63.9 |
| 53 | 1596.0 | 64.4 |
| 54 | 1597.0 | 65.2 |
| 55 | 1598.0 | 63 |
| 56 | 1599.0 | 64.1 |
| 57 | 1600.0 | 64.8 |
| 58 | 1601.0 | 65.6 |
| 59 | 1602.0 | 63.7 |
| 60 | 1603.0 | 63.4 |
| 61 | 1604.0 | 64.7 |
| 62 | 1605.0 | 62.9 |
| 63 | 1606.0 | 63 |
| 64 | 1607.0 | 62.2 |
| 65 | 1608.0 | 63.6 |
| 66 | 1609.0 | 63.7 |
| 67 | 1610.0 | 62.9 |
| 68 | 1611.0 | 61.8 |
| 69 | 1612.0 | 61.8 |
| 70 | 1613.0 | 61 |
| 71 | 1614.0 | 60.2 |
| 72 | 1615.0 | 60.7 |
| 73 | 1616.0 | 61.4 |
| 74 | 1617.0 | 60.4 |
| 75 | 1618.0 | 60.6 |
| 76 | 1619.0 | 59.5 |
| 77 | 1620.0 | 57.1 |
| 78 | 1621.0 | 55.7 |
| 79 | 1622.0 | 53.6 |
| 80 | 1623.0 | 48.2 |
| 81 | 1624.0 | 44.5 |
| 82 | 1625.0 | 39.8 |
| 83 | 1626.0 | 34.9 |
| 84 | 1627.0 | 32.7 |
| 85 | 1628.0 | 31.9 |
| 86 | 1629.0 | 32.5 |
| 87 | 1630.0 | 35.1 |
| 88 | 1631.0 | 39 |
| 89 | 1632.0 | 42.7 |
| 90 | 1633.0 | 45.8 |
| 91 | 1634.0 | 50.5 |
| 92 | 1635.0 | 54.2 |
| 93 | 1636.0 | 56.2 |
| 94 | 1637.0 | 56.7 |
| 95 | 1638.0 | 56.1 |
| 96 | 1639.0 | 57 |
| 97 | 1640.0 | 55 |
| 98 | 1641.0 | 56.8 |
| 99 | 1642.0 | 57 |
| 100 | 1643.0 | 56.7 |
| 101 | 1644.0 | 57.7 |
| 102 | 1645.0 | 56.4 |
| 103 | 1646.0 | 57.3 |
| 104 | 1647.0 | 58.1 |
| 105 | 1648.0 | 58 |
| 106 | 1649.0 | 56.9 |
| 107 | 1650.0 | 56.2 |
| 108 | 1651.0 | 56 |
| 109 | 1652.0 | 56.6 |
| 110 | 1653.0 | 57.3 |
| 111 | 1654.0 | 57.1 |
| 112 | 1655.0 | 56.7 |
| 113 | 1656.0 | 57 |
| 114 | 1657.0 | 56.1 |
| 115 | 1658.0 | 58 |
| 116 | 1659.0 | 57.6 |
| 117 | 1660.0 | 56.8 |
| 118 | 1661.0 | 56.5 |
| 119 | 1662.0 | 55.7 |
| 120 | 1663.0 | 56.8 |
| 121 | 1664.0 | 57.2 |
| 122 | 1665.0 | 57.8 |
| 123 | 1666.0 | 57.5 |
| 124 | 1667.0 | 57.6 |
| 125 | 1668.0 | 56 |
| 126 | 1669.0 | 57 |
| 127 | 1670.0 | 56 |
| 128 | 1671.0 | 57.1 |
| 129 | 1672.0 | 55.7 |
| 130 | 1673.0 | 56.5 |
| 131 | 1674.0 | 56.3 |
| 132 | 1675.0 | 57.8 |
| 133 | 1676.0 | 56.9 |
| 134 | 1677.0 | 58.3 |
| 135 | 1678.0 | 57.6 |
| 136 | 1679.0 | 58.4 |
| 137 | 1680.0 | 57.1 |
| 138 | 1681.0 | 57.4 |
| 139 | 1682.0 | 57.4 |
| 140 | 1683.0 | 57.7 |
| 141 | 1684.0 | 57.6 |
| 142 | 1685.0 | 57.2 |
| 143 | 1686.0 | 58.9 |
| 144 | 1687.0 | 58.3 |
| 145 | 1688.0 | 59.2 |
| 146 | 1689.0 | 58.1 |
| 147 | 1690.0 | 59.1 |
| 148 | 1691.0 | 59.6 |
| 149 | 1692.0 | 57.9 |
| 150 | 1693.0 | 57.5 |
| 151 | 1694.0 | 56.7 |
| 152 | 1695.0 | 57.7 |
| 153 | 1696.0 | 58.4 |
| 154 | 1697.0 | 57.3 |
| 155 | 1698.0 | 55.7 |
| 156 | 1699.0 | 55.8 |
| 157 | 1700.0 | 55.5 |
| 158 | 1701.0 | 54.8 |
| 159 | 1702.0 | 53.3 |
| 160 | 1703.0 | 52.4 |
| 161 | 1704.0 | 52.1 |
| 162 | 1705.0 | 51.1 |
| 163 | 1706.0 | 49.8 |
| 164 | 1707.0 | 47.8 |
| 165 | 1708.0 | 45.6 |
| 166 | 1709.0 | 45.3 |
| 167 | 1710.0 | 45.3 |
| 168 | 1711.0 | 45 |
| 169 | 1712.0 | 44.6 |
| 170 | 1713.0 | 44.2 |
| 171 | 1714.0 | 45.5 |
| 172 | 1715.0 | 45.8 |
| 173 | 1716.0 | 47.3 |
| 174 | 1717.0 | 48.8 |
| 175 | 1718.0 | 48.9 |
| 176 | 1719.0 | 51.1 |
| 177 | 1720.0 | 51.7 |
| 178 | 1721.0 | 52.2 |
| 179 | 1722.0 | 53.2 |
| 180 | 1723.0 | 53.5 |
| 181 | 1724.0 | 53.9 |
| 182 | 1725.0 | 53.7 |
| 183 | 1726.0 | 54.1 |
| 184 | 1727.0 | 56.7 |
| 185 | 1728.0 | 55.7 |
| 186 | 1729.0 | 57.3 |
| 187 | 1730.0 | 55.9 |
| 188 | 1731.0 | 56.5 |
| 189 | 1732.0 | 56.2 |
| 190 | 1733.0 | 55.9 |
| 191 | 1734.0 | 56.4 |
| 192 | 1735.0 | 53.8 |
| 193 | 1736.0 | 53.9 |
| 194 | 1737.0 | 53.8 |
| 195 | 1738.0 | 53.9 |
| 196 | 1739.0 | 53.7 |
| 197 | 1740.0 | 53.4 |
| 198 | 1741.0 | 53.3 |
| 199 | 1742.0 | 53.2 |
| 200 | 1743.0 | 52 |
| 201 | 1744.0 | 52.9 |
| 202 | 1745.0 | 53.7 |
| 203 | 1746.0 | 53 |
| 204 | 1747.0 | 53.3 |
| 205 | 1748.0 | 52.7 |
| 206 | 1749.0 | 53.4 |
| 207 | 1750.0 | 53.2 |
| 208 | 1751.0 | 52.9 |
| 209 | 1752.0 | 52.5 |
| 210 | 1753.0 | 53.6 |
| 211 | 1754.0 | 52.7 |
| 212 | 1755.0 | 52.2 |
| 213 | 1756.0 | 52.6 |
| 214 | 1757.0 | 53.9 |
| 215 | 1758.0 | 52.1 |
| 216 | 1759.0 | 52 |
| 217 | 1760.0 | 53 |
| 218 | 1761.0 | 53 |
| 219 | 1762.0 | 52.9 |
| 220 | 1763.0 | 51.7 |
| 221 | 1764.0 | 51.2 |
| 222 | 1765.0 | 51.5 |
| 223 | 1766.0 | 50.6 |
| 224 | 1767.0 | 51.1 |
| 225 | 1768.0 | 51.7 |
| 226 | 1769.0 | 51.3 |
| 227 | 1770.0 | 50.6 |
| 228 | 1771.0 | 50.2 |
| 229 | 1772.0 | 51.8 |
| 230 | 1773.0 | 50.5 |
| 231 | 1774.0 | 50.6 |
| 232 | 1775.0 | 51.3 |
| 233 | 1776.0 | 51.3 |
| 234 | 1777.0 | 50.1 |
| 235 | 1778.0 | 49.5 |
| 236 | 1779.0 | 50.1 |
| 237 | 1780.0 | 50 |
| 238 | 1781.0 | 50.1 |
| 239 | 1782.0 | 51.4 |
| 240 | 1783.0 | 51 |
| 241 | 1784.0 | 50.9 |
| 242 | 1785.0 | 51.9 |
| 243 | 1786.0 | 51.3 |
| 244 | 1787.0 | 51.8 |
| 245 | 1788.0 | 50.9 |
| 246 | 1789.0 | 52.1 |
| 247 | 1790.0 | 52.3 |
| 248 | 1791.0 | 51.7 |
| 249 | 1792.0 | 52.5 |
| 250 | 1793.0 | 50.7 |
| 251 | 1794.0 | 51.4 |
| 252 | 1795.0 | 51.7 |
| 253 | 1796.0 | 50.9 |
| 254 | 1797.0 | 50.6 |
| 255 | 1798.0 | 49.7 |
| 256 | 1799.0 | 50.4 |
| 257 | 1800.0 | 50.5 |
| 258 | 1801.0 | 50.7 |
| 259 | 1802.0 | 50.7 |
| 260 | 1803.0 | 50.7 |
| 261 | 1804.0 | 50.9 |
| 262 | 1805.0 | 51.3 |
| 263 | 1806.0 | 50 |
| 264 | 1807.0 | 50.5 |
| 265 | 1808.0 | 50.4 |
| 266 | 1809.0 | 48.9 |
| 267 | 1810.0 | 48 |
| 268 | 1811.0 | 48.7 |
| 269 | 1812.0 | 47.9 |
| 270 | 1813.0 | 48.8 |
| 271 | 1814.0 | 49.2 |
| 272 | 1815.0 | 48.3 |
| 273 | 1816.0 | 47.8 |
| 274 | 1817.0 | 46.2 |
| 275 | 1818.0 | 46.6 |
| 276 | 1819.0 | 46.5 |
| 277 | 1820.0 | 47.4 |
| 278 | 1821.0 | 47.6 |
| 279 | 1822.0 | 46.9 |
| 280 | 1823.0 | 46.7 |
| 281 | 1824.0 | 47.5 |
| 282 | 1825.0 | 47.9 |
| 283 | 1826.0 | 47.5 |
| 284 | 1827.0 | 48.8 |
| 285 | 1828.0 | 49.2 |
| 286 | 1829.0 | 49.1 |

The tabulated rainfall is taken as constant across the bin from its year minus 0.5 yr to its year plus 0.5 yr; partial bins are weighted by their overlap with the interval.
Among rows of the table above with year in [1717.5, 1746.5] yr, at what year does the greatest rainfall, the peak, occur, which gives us 1729.0 yr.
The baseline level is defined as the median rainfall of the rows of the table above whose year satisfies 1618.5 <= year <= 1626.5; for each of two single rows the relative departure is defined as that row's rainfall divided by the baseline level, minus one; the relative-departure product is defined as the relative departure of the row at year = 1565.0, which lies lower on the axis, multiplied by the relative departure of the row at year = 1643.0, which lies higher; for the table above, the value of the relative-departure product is 0.025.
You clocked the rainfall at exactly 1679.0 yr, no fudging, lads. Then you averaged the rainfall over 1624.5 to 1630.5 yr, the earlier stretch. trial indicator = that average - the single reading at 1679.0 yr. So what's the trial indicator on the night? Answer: -23.9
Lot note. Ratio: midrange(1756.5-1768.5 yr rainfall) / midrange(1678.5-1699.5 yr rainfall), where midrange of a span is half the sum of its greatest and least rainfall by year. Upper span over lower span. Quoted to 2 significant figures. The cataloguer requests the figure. 0.91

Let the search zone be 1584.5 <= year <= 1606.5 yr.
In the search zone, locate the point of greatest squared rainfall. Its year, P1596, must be 1601.0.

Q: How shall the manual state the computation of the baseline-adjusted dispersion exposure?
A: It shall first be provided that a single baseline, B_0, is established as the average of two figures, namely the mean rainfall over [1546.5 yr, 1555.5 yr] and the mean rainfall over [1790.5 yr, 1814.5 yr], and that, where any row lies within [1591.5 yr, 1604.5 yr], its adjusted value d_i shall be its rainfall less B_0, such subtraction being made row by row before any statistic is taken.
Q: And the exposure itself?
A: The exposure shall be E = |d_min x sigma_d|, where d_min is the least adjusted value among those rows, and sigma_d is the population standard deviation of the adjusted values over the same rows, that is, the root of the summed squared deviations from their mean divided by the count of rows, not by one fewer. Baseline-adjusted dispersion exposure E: 19.7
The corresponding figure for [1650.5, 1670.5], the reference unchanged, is 8.1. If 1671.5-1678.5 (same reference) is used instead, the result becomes 10.6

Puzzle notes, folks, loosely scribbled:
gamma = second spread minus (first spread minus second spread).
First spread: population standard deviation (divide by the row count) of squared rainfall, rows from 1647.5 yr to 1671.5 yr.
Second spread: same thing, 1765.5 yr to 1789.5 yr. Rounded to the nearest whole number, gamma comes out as 65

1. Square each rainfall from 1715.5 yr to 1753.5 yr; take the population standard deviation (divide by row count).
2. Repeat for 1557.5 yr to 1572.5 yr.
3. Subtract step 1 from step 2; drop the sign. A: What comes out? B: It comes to 95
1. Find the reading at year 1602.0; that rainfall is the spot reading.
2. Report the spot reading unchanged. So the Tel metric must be 63.7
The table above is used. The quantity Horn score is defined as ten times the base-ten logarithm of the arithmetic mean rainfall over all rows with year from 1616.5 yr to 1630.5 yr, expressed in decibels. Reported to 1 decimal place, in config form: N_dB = 16.6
